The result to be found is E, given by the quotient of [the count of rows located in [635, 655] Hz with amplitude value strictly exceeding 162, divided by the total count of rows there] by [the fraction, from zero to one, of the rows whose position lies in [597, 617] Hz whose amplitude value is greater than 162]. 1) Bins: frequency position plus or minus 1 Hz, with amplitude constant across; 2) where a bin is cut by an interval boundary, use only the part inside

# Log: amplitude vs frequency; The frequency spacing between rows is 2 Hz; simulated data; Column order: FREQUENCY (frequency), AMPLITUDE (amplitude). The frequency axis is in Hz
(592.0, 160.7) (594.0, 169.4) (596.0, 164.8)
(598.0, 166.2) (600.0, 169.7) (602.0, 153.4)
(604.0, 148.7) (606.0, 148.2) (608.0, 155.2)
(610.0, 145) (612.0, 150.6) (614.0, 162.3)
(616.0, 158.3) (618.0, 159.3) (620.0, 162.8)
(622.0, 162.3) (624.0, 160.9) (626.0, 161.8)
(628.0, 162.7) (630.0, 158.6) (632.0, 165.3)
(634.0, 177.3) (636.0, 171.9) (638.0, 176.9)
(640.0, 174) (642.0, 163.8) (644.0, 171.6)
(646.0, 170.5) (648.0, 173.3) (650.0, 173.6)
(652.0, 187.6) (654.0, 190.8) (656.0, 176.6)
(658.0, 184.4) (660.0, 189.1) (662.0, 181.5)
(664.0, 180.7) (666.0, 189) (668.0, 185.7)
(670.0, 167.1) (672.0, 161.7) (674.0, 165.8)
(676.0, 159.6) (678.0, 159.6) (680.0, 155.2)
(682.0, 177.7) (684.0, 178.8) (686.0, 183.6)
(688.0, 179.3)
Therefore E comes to 3.3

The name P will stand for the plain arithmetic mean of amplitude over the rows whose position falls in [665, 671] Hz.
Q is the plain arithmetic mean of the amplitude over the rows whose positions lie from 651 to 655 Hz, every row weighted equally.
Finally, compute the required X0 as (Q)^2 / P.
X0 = 198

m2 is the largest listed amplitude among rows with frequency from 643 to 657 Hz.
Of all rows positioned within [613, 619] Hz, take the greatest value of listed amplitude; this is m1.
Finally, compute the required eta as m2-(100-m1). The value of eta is 253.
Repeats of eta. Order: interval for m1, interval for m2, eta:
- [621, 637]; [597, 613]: 247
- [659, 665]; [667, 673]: 275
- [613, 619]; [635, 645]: 239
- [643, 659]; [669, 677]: 258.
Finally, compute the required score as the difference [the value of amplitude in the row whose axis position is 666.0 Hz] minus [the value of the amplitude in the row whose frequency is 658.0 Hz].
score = 5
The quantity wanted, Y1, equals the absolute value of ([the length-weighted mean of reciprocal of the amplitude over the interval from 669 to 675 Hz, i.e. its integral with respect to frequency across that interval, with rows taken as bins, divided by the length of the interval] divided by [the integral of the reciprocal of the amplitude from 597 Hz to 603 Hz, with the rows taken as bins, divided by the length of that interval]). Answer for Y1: 0.99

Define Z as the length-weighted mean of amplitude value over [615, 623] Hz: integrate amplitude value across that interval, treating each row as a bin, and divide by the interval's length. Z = 161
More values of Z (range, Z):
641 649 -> 170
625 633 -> 162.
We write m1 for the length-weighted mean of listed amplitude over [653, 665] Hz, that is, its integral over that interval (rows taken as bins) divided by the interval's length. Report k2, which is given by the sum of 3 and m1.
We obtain 187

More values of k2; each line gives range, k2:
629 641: 174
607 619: 158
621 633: 165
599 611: 156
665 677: 174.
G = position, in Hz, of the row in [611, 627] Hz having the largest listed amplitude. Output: 620.0 Hz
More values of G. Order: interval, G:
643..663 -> 654.0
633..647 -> 634.0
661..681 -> 666.0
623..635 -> 634.0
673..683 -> 682.0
